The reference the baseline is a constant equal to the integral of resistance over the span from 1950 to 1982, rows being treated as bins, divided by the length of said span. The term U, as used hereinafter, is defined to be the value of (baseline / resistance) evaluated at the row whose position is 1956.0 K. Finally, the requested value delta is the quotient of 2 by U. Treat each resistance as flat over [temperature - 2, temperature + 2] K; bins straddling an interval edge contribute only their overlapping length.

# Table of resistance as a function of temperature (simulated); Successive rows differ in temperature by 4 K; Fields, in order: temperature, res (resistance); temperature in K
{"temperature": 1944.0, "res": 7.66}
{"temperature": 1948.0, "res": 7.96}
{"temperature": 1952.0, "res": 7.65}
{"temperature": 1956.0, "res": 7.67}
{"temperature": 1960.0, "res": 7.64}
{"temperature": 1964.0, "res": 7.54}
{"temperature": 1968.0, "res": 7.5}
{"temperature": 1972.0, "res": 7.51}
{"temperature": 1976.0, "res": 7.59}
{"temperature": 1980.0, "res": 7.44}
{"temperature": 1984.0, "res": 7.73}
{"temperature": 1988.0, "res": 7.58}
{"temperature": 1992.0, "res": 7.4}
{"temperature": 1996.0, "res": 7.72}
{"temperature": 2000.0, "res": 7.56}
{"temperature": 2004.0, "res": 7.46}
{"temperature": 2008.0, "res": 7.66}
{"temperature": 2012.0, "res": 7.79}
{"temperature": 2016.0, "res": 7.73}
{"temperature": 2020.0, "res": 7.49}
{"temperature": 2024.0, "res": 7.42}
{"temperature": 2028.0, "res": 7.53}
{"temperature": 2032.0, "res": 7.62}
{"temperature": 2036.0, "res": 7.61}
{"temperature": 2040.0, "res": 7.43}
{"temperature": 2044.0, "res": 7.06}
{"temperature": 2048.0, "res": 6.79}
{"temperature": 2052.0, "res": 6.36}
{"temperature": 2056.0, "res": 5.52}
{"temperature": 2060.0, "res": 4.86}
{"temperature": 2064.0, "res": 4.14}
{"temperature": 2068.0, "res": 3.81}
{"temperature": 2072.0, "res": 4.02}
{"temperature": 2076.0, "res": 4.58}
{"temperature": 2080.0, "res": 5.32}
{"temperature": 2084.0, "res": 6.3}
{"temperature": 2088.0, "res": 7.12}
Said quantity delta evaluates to 2.03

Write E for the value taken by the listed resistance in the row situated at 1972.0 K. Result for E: 7.51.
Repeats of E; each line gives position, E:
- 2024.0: 7.42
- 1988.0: 7.58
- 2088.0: 7.12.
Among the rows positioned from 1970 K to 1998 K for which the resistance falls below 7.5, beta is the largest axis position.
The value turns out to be 1992.0 K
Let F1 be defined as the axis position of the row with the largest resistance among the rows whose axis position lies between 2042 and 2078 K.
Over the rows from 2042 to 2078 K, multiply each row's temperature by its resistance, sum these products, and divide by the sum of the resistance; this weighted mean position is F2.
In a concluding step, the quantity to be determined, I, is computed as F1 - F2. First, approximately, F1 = 2044.0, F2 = 2057.9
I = -13.9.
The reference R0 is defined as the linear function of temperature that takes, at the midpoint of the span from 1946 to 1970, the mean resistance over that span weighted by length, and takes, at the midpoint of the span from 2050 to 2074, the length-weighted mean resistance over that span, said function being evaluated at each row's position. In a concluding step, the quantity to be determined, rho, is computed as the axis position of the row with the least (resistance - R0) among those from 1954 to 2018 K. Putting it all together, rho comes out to 1956.0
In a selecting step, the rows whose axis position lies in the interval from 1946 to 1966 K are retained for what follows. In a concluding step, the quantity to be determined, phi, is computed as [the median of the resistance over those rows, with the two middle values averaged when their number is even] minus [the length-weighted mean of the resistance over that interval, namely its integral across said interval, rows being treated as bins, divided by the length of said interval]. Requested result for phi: -0.04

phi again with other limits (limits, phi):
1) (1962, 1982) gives -0.01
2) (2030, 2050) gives 0.13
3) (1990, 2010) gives 0.00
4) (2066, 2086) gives -0.23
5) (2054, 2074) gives -0.33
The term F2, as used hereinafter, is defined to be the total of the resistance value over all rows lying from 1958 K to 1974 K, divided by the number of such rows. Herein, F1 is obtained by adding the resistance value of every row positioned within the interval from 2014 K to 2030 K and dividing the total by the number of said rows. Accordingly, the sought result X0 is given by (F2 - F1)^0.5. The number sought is 0.07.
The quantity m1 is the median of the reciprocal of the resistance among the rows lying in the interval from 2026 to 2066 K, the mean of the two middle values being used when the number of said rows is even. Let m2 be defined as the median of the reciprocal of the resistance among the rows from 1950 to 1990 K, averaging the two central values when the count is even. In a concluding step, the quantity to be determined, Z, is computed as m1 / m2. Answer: 1.10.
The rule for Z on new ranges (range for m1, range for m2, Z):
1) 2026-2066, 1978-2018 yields 1.10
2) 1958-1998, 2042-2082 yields 0.67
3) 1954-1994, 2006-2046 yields 1.00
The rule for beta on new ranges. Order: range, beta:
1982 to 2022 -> 2020.0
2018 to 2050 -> 2048.0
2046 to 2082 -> 2080.0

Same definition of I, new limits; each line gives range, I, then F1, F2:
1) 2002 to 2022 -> 0.0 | 2012.0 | 2012.0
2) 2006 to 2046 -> -13.8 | 2012.0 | 2025.8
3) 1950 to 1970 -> -4.0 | 1956.0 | 1960.0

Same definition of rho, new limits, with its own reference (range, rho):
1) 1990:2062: 2060.0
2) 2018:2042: 2020.0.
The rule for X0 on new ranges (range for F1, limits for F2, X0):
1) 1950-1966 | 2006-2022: 0.21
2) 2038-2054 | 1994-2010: 0.83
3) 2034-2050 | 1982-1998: 0.62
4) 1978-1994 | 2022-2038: 0.09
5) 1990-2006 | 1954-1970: 0.23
